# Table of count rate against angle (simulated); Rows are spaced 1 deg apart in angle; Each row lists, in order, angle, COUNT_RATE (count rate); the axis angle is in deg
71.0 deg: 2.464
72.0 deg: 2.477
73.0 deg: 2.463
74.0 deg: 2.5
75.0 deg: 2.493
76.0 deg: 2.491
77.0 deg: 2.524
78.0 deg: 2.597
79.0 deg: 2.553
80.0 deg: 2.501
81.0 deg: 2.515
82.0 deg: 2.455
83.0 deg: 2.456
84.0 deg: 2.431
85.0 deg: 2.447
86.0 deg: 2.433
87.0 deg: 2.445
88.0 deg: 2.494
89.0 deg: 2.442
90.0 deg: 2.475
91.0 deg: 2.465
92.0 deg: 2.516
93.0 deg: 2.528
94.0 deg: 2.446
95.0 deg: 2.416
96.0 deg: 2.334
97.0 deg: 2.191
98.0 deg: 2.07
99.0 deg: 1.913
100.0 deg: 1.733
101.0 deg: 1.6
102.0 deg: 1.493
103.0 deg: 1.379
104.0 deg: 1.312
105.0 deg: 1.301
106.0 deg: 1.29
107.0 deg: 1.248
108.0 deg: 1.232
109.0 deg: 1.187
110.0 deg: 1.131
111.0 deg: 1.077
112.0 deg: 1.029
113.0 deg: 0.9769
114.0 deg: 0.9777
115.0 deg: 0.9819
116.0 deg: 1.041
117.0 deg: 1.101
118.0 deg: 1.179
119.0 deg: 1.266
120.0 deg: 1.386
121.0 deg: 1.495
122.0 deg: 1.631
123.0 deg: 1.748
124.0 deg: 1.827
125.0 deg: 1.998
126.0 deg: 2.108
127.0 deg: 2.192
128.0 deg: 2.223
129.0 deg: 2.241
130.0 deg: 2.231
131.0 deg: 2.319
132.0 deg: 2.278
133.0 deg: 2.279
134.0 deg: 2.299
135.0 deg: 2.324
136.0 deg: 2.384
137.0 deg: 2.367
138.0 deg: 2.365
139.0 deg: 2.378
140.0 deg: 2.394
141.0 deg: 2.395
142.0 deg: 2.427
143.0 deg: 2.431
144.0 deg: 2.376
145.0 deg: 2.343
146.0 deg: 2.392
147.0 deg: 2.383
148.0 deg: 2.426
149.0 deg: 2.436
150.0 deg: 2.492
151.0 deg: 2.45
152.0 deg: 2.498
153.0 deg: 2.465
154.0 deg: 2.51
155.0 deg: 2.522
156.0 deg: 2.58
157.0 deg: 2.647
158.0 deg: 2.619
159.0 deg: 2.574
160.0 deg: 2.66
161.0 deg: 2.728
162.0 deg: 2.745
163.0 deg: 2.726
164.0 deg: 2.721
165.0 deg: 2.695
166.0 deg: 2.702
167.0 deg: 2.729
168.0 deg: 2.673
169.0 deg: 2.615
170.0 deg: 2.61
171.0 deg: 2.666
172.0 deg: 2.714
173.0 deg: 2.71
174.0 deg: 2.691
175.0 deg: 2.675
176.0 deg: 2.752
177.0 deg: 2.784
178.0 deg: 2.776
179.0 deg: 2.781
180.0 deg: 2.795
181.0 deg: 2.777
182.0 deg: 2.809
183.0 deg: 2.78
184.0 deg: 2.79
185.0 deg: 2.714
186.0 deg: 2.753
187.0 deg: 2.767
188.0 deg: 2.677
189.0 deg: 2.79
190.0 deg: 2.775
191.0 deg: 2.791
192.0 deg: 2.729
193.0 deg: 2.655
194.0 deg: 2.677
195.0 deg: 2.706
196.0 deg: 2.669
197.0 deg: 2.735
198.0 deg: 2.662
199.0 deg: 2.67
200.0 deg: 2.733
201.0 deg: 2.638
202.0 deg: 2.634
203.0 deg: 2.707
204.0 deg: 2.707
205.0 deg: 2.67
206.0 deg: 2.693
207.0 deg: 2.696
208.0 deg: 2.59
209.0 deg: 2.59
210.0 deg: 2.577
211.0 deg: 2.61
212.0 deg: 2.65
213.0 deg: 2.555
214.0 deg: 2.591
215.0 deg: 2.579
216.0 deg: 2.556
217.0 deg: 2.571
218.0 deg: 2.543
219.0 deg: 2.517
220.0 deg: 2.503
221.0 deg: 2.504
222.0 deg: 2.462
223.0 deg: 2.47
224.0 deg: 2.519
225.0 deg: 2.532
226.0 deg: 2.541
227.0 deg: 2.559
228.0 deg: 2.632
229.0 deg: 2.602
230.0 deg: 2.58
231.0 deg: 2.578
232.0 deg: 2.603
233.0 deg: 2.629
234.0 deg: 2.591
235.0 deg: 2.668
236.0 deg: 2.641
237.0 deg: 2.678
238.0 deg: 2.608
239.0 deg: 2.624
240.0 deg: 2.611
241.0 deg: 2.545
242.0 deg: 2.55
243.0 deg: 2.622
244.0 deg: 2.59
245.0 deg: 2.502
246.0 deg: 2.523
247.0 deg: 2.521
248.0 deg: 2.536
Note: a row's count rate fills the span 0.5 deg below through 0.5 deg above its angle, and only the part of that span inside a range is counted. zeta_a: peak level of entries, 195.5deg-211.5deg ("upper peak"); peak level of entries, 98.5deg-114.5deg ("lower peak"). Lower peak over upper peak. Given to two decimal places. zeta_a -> 0.70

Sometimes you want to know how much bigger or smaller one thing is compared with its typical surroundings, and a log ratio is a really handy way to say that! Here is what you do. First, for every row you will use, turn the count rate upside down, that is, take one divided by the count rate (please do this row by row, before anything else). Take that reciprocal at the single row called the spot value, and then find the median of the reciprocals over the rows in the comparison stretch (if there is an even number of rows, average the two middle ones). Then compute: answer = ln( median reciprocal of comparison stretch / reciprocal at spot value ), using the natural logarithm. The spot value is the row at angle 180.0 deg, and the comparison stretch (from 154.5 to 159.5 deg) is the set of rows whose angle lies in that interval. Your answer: 0.08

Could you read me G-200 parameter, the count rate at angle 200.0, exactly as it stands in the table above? 2.733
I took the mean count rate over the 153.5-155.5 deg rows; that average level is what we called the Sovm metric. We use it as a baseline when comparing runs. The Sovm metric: 2.52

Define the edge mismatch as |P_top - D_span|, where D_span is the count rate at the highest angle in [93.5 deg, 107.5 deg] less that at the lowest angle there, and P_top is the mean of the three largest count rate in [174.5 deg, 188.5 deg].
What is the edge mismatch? 4.0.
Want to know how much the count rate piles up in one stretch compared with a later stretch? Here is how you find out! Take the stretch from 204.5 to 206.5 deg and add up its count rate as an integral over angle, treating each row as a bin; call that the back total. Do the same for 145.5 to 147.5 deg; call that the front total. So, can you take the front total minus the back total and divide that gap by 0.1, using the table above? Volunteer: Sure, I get -5.9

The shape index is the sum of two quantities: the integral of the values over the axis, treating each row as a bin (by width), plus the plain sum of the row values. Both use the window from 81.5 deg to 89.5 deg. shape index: 39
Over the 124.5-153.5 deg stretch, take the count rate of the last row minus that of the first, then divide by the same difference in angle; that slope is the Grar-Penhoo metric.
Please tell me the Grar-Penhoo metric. 0.017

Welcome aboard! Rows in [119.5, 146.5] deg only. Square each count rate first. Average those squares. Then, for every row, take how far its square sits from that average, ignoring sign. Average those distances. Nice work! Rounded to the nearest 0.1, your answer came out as 0.9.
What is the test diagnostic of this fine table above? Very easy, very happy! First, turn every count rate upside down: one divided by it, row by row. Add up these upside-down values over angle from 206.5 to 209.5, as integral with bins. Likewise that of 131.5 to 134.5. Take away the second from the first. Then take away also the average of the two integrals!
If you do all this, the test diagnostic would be -1.4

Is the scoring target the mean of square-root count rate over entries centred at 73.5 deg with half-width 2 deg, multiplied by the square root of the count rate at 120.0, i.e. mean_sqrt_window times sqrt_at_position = 1.9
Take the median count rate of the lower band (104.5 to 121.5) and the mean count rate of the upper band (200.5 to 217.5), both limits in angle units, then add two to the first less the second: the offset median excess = 0.55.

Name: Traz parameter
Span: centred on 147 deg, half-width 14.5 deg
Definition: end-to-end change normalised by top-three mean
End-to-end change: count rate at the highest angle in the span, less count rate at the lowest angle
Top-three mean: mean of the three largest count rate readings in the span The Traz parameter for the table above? 0.17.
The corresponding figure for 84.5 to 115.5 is -0.58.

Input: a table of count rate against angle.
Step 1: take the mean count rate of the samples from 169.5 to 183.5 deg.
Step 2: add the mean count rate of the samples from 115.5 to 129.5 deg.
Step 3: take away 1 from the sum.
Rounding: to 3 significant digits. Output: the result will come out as 3.41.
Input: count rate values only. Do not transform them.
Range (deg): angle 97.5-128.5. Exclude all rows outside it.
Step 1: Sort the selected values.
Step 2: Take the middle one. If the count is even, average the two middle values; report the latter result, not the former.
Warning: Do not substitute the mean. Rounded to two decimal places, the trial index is 1.31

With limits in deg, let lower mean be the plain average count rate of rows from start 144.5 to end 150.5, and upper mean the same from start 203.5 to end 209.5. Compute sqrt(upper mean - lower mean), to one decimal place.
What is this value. 0.5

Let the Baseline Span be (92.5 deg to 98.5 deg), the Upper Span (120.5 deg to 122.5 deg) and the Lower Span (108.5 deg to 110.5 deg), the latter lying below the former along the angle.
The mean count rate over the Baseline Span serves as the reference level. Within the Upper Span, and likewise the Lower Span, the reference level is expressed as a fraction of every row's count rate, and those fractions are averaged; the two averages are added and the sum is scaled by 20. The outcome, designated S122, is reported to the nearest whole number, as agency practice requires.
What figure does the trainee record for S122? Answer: 70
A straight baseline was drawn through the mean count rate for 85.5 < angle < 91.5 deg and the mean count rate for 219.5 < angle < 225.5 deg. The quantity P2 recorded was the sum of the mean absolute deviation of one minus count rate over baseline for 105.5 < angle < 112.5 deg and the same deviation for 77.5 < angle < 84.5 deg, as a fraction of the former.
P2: 1.6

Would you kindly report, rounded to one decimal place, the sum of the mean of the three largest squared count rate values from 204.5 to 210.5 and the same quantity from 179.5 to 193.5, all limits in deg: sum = 15.0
